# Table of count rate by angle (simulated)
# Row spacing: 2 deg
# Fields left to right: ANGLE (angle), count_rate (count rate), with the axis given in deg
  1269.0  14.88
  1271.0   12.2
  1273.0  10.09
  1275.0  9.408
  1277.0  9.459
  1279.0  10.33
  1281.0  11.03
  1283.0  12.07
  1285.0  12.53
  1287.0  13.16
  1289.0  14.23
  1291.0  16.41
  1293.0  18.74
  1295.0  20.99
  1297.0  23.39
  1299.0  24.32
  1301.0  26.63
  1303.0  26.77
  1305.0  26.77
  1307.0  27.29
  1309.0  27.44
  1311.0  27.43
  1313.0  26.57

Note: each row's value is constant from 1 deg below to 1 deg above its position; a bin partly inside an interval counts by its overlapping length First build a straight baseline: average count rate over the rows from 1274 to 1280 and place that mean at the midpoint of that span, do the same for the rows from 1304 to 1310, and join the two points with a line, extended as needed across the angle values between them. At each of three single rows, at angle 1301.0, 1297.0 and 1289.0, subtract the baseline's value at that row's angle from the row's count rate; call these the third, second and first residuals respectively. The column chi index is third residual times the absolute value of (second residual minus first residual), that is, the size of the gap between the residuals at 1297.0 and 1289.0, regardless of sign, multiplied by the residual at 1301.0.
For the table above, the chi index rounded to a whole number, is 13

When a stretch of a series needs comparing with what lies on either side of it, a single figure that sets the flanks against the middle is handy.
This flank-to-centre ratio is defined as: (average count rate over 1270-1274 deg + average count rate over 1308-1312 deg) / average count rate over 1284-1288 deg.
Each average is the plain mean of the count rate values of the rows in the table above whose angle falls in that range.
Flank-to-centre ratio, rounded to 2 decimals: 3.00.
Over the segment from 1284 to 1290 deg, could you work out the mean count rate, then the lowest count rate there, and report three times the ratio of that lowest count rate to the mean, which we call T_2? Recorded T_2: 2.8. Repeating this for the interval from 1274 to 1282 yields 2.8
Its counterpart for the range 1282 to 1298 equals 2.2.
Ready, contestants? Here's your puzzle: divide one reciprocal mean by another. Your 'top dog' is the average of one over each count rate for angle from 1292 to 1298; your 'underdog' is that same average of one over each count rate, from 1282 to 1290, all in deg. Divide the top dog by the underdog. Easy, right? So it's 0.62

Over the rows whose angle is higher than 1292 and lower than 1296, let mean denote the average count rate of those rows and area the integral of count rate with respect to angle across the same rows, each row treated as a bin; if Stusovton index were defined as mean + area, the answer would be 99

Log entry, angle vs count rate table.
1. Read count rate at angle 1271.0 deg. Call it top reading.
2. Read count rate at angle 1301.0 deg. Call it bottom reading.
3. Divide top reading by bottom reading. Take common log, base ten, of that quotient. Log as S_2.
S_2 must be -0.34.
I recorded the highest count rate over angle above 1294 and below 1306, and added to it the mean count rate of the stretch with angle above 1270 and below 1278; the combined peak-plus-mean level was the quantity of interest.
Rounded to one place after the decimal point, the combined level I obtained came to 37.1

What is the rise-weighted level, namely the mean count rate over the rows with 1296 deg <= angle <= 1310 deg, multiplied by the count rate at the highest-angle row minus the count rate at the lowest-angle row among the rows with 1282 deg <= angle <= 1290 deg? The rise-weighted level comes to 56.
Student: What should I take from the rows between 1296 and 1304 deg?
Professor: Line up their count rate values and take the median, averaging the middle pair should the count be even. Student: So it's 25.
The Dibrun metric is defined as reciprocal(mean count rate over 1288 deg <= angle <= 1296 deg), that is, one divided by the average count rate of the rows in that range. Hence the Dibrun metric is 0.057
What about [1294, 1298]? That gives 0.045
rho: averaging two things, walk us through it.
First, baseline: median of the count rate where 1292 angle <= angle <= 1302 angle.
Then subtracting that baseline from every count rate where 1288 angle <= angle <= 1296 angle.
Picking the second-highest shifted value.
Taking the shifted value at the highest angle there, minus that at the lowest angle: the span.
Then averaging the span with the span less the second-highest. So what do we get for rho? 9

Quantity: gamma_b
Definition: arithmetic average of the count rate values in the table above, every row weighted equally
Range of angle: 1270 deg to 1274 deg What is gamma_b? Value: 11.1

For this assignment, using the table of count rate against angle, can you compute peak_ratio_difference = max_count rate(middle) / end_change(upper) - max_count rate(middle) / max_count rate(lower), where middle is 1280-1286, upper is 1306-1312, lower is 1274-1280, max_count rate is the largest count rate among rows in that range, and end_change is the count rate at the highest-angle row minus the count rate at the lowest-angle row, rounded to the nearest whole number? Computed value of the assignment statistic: 88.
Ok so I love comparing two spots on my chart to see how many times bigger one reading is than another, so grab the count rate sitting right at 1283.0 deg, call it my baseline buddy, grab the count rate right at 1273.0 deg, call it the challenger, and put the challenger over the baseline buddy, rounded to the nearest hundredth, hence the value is 0.84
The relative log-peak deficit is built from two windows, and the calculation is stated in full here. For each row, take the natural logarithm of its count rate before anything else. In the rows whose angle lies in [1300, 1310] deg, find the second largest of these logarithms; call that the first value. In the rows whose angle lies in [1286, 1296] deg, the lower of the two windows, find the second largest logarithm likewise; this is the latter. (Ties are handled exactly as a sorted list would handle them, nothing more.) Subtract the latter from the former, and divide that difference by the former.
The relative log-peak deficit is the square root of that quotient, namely 0.34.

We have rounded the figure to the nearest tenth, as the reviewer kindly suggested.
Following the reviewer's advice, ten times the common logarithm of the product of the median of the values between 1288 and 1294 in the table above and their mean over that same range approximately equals 24.3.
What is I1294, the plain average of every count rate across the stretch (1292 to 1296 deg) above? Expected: 20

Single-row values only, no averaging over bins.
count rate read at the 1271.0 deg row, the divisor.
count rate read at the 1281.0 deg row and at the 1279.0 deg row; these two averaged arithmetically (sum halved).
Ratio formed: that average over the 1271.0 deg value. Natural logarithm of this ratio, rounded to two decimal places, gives -0.13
